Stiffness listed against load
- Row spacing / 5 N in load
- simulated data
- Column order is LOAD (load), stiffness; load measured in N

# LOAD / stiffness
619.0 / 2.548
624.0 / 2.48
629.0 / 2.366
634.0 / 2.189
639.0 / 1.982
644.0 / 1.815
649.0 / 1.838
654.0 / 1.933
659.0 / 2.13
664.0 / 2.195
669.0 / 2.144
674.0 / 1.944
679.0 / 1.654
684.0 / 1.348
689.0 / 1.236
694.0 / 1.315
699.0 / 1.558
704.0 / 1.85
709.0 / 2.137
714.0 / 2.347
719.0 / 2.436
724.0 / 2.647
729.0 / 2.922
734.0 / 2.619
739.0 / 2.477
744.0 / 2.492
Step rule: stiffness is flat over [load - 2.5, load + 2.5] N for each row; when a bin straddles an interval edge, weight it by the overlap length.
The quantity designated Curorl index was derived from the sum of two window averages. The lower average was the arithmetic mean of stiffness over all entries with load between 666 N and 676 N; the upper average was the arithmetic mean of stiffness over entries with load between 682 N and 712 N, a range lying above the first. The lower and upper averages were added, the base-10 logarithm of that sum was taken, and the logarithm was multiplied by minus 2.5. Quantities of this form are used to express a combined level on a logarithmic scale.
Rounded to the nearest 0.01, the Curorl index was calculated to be -1.40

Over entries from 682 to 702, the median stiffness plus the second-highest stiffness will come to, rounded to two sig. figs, 2.7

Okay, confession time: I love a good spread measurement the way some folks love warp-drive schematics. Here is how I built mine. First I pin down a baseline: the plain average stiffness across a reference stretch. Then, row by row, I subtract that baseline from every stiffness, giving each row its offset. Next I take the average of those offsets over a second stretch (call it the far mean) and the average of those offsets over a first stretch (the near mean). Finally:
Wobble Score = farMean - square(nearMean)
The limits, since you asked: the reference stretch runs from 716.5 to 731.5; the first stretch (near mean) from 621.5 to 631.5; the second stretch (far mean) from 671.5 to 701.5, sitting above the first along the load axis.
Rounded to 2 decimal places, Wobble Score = -1.22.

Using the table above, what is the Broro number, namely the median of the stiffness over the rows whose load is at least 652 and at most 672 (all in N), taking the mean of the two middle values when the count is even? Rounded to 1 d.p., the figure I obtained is 2.1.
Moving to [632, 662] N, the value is 2.0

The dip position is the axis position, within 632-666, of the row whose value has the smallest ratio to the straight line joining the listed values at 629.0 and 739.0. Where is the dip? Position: 644.0 N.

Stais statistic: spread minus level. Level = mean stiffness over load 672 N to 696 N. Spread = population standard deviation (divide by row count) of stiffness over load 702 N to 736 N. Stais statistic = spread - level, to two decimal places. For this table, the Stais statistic -1.17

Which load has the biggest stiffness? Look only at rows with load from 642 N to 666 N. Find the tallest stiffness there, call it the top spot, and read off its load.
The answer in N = 664.0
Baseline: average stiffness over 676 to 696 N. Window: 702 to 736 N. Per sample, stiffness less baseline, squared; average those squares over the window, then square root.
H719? 1.1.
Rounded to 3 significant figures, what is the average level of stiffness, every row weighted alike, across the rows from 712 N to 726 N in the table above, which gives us 2.48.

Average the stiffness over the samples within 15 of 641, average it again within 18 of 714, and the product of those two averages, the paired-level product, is 4.6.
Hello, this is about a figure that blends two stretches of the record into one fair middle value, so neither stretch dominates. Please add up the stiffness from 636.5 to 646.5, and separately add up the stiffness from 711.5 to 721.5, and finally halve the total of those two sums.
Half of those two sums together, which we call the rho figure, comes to 4.3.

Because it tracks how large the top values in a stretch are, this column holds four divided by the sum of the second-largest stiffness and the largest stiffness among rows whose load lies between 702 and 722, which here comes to 0.84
